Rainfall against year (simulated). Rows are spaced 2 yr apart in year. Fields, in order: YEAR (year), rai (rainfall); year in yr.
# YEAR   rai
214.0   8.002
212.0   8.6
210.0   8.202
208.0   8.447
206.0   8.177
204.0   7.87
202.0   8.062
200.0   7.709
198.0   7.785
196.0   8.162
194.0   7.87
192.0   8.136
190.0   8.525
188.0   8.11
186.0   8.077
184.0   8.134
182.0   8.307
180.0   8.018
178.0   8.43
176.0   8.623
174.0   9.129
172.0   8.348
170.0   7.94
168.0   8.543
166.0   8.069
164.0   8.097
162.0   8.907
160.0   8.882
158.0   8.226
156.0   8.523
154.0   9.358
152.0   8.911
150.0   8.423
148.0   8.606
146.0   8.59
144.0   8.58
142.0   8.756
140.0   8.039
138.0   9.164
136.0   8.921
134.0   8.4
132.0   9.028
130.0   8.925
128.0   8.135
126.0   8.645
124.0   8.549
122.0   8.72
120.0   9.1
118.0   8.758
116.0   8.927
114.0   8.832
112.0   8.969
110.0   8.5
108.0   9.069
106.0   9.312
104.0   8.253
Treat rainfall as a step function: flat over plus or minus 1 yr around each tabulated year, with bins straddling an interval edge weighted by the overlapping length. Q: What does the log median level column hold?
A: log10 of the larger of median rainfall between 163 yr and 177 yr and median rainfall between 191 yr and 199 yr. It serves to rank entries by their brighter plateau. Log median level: 0.922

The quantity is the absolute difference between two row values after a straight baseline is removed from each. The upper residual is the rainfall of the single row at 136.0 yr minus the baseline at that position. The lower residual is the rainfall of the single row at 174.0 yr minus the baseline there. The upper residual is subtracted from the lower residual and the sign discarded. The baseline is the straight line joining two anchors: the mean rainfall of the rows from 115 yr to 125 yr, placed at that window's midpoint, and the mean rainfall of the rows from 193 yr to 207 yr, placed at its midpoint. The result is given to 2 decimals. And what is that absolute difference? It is 0.62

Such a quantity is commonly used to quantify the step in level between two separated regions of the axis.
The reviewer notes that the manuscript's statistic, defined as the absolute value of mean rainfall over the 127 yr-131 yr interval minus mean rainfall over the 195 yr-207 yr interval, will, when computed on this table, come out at 0.57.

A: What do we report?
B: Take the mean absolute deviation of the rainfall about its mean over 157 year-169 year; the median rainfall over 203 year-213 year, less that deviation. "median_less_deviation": 7.88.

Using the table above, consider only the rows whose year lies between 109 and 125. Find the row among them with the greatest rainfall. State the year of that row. 120.0 yr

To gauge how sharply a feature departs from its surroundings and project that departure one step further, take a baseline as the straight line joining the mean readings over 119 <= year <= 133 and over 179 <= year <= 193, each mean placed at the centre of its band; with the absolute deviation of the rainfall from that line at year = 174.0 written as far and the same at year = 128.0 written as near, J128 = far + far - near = 1.1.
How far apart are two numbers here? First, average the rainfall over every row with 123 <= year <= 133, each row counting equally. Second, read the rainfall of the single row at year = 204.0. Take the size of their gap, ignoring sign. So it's 0.8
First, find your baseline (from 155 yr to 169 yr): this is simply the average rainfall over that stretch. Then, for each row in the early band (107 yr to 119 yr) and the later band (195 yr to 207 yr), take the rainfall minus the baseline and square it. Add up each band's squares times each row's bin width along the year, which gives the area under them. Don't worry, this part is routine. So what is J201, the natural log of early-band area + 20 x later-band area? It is 4.26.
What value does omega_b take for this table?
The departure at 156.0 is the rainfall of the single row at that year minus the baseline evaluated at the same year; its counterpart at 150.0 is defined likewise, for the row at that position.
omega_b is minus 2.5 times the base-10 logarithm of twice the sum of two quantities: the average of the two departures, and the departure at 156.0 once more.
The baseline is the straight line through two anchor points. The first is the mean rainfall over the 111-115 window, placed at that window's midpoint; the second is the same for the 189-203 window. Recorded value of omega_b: 2.3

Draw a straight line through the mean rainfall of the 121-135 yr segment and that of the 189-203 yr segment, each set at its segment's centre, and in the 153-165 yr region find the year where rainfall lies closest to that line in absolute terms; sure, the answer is 156.0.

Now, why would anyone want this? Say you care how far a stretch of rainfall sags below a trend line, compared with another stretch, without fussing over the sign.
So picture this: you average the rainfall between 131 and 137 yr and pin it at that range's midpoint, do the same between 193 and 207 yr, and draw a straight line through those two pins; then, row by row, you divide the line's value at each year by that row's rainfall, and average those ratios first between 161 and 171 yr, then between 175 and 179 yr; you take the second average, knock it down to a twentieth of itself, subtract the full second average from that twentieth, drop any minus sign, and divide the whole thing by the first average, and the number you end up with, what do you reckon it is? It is 0.91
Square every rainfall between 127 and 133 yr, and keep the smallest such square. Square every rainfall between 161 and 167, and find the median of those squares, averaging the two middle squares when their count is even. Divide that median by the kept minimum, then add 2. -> 2.99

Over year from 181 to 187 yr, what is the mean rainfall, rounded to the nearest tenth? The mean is 8.2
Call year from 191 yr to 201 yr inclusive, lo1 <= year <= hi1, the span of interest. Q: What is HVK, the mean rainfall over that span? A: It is 7.93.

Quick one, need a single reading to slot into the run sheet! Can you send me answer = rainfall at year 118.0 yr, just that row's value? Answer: 8.758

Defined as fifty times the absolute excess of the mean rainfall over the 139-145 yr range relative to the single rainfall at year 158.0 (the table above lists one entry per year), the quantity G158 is 12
